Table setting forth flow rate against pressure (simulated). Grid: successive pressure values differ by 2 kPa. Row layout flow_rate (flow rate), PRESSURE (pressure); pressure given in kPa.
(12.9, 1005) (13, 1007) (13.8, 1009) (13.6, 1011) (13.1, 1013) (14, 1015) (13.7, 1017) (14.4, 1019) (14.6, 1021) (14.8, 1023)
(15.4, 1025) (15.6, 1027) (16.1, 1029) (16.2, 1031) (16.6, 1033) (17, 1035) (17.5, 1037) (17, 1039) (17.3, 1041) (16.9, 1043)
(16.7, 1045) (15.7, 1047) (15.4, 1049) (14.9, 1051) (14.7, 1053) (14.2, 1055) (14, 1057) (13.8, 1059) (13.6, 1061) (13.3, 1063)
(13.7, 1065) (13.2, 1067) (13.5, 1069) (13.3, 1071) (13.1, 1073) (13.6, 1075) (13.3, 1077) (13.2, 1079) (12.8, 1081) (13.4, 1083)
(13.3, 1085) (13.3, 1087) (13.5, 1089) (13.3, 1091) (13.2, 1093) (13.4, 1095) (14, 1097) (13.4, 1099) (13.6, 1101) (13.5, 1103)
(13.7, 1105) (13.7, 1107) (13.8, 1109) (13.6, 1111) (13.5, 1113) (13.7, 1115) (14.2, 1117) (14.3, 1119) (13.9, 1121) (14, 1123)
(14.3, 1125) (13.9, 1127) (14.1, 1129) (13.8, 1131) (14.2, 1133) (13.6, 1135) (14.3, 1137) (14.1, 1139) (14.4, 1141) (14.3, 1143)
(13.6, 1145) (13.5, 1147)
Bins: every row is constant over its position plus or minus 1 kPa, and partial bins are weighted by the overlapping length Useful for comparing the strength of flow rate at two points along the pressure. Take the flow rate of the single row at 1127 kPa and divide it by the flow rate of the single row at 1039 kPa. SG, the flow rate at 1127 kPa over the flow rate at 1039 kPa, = 0.82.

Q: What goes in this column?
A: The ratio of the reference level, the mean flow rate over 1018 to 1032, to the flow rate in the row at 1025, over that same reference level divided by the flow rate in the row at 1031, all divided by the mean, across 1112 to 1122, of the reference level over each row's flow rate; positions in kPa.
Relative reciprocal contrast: 0.96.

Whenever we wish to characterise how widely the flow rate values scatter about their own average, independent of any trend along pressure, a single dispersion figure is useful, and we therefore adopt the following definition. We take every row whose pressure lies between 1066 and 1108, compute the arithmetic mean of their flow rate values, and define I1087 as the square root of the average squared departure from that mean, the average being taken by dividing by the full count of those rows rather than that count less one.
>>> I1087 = 0.25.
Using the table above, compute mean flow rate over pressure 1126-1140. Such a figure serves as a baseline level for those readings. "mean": 14.0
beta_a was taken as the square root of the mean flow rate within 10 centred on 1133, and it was 3.74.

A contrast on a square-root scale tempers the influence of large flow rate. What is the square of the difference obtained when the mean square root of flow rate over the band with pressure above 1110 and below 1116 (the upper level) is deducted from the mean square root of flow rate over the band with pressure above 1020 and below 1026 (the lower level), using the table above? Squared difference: 0.031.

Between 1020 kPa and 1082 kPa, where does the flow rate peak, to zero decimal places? 1037 kPa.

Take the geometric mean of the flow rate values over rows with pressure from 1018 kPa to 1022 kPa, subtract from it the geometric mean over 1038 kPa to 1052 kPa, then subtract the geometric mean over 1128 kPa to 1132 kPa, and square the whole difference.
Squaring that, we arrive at 246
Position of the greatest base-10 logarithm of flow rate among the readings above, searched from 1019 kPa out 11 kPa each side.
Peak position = 1029 kPa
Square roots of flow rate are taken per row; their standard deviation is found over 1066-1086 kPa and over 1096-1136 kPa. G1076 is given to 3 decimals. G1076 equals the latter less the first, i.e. 0.007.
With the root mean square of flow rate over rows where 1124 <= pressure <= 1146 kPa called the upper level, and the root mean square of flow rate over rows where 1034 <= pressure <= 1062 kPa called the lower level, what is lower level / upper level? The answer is 1.12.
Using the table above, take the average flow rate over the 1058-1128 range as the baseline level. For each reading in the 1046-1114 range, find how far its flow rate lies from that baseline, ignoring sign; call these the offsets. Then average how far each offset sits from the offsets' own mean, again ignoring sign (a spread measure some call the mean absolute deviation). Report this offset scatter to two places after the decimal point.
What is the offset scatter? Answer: 0.33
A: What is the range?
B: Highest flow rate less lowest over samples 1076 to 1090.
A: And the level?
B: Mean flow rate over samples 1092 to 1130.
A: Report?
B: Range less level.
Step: -13.1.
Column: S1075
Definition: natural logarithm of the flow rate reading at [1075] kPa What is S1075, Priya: 2.61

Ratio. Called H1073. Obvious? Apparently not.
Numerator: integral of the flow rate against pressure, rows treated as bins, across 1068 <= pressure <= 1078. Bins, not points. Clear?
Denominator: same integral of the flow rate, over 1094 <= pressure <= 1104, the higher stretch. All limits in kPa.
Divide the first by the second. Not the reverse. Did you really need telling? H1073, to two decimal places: 0.98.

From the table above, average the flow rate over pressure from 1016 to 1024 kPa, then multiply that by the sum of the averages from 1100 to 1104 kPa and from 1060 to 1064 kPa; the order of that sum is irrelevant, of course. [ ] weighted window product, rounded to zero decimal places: 388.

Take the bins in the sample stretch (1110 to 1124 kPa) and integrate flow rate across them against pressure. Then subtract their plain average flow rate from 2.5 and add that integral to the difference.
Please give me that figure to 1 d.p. 183.0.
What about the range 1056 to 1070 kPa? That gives 179.1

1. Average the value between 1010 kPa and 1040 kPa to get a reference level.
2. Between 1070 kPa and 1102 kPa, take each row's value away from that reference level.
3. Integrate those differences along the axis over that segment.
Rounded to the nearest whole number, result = 62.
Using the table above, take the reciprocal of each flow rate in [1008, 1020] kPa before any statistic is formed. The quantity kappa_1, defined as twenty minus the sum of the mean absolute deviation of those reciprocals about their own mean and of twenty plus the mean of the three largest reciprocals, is -0.076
